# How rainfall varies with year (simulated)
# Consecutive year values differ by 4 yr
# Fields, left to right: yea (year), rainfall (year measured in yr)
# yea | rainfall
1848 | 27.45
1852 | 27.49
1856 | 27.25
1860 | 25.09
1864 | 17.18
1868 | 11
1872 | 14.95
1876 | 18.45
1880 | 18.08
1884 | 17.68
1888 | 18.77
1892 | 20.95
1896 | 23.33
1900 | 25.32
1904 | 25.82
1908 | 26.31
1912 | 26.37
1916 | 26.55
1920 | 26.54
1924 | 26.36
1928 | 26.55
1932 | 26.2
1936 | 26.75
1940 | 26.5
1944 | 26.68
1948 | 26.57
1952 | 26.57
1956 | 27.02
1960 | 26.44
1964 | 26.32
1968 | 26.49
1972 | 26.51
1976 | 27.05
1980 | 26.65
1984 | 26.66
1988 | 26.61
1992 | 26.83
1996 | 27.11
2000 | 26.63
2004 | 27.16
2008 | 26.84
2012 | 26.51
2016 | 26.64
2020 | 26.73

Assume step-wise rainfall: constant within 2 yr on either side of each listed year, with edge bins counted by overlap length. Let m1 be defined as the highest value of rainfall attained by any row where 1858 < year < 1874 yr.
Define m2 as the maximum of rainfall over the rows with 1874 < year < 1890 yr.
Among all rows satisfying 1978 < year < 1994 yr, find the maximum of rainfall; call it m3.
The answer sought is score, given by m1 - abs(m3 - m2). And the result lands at 17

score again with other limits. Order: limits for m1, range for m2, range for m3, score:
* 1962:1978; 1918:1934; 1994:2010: 26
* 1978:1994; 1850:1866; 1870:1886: 18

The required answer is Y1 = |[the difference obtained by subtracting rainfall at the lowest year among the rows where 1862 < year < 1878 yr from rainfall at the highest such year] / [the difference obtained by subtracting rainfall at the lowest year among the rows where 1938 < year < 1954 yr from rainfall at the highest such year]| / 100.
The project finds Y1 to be 0.18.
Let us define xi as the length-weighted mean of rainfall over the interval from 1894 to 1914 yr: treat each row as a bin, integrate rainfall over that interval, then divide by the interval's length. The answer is 25.4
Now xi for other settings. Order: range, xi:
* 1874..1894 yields 18.8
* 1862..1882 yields 15.9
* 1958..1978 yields 26.6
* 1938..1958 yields 26.7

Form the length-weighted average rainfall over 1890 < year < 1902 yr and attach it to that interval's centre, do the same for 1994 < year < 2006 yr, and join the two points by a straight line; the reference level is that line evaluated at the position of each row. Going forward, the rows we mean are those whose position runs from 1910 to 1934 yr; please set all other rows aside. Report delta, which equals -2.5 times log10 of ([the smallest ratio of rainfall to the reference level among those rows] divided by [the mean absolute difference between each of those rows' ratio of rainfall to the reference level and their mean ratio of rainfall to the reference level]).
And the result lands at -4.9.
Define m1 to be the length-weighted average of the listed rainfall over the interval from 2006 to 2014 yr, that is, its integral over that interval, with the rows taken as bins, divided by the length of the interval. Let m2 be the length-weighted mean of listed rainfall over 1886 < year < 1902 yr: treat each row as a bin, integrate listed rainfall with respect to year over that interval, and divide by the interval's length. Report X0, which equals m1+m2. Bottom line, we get 49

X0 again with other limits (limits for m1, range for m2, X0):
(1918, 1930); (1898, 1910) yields 52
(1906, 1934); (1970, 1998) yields 53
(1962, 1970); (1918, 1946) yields 53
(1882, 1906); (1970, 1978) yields 49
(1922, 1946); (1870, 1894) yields 45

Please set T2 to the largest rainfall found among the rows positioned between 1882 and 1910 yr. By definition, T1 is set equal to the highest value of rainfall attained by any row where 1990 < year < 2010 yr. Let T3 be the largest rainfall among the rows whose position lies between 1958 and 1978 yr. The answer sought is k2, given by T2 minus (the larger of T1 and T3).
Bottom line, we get -0.85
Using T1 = 27.16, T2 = 26.31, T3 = 27.05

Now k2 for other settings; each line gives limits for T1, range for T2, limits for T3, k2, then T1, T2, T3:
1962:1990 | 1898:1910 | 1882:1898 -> -0.74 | 27.05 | 26.31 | 23.33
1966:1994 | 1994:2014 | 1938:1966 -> 0.11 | 27.05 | 27.16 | 27.02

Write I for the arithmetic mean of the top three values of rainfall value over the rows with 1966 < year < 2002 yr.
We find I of 27.0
